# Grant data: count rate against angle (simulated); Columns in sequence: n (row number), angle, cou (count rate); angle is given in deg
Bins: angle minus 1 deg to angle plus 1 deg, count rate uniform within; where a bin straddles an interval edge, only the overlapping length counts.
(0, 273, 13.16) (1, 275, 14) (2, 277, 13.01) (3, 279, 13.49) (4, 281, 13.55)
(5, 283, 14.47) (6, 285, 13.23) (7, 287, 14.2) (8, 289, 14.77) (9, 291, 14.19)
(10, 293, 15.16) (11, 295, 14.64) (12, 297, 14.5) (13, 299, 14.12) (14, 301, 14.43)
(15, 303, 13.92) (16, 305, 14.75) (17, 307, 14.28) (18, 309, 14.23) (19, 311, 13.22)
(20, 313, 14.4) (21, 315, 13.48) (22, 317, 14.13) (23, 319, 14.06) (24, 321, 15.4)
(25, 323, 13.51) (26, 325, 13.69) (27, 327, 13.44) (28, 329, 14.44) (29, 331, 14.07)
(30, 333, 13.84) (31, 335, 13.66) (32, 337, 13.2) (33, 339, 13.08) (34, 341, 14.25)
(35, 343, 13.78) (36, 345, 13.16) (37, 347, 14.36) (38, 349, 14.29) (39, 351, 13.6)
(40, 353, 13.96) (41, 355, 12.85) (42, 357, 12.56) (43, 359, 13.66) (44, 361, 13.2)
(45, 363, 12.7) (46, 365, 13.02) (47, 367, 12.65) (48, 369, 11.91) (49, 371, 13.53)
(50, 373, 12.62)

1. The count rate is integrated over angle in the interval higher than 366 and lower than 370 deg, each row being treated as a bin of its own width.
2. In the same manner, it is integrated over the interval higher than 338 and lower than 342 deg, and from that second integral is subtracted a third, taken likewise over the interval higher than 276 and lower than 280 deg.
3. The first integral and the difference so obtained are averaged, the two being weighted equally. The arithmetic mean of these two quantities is 25.4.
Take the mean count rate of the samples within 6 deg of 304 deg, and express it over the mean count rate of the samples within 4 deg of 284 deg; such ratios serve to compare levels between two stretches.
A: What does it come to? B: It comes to 1.03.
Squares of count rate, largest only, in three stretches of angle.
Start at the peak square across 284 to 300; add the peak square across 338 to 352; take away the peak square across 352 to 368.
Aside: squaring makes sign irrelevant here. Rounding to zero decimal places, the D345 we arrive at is 241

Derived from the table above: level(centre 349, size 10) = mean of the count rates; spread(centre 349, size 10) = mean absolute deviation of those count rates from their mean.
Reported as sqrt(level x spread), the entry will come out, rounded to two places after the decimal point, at 2.34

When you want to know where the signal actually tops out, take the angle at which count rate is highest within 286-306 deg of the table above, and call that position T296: 293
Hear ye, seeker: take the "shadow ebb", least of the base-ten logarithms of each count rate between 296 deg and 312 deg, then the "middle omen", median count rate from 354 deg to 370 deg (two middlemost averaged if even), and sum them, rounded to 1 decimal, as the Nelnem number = 13.9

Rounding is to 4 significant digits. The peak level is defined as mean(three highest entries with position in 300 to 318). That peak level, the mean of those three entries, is 14.53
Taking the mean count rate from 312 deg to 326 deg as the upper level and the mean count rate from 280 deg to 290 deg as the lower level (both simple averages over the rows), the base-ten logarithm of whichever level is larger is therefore 1.15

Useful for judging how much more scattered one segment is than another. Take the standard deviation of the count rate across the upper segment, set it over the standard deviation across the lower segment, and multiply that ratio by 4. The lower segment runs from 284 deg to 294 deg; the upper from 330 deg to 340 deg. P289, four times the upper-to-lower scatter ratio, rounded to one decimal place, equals 2.3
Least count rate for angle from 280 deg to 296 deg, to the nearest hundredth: 13.23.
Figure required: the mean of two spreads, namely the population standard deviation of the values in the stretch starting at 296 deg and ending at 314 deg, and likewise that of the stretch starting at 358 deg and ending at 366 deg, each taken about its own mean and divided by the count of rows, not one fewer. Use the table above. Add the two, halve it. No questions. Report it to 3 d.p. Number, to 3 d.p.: 0.380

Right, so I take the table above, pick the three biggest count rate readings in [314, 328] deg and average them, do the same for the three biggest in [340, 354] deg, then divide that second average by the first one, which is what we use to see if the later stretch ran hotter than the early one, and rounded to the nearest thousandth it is 0.984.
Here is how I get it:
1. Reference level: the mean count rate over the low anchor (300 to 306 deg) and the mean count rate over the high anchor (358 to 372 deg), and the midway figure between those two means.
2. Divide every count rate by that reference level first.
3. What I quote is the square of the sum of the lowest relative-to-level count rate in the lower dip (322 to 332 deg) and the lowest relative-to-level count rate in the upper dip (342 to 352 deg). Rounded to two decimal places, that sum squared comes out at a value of 3.79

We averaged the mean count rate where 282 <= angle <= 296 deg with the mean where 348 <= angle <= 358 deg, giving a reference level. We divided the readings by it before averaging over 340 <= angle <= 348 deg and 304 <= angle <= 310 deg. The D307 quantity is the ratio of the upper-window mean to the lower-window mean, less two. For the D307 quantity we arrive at -1.04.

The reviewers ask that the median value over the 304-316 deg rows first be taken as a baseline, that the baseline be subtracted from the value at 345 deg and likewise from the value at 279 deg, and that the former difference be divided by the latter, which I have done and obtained 1.4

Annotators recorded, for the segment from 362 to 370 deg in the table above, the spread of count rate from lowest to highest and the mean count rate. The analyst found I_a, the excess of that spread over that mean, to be -11.5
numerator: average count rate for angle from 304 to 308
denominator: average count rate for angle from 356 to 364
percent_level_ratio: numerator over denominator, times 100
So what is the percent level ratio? 111.4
